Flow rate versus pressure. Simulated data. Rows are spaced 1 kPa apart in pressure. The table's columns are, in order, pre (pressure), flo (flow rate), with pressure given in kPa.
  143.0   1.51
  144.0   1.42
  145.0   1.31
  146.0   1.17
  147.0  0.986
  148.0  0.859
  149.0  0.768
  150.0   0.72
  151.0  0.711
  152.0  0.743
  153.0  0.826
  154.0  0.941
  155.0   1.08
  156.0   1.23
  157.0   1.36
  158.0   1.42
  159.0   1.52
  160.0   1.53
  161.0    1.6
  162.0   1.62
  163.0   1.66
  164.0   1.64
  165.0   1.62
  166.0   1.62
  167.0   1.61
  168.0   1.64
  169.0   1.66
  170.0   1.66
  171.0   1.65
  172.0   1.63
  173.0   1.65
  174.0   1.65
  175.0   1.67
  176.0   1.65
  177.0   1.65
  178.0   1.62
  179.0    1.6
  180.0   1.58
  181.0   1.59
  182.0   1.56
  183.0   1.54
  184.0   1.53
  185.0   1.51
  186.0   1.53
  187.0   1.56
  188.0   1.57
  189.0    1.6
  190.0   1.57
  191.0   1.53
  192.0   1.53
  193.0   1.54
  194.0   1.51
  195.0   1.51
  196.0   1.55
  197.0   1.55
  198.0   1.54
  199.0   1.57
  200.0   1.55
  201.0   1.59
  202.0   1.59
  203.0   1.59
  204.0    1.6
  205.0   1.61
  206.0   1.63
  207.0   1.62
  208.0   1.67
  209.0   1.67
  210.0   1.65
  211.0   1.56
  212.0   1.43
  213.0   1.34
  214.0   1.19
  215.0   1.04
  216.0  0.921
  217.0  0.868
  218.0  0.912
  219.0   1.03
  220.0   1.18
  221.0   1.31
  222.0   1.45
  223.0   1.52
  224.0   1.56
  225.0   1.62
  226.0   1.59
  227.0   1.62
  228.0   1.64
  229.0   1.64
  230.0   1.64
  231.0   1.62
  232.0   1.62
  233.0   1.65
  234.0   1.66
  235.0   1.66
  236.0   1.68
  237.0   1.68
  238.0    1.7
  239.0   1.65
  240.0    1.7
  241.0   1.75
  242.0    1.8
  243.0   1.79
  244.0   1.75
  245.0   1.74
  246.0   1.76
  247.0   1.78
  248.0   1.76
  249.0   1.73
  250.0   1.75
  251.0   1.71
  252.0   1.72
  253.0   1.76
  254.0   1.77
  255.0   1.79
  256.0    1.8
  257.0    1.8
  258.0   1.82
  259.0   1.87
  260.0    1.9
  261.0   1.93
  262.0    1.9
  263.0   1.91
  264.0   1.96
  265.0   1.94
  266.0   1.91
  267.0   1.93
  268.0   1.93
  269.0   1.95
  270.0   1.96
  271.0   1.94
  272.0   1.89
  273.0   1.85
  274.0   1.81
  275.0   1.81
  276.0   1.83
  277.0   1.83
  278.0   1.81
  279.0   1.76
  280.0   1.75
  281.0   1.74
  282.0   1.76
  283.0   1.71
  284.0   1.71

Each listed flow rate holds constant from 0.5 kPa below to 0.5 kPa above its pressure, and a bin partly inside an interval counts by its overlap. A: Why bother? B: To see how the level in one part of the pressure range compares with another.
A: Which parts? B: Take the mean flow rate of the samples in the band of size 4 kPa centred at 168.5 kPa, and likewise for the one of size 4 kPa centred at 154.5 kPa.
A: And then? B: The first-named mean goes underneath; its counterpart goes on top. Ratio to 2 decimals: 0.62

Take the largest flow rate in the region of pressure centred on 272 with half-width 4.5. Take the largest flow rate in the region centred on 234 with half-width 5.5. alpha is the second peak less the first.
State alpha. -0.26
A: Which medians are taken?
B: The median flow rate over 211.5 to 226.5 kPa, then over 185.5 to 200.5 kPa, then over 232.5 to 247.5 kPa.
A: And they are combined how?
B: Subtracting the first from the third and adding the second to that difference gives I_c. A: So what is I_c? 1.94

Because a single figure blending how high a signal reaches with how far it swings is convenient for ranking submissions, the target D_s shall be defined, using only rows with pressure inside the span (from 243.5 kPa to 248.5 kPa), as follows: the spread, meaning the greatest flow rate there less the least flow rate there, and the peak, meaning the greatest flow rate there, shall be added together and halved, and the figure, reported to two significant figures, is 0.91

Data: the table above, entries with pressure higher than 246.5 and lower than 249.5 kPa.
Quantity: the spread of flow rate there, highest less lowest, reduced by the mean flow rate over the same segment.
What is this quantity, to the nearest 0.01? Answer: -1.71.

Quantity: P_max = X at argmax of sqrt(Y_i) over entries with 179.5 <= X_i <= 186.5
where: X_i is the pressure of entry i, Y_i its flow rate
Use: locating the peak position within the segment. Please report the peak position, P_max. 181.0 kPa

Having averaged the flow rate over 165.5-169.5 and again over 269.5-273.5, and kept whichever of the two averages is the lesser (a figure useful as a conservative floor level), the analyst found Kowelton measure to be 1.6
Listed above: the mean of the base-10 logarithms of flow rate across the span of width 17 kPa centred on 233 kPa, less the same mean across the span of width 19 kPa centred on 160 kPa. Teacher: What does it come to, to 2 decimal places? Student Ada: 0.10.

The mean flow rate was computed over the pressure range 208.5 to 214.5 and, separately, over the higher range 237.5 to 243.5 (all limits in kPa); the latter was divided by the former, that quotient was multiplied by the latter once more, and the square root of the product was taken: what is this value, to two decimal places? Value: 1.43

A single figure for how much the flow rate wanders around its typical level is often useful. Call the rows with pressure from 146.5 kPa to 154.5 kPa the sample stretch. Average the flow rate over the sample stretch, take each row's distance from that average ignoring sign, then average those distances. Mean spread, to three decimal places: 0.084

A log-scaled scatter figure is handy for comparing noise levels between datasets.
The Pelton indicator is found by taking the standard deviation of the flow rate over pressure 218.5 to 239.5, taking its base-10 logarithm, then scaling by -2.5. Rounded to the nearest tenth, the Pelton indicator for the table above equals 1.9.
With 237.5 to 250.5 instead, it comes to 3.5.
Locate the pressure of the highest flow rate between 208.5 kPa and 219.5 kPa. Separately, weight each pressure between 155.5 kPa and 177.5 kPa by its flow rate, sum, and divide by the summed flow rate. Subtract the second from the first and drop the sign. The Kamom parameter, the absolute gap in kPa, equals 42.2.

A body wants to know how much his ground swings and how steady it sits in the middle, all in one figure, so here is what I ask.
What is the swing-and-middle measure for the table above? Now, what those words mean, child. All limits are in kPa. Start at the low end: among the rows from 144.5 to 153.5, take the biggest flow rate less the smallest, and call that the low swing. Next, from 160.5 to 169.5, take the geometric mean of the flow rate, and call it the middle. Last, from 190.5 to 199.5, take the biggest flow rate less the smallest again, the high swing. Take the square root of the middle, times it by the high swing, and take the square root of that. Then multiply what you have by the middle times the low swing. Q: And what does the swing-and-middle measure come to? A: 0.27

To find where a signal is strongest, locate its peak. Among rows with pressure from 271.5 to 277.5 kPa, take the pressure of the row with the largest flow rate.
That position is 272.0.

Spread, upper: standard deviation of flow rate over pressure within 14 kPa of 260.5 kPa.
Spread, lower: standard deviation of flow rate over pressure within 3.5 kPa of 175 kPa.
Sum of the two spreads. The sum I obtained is 0.10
